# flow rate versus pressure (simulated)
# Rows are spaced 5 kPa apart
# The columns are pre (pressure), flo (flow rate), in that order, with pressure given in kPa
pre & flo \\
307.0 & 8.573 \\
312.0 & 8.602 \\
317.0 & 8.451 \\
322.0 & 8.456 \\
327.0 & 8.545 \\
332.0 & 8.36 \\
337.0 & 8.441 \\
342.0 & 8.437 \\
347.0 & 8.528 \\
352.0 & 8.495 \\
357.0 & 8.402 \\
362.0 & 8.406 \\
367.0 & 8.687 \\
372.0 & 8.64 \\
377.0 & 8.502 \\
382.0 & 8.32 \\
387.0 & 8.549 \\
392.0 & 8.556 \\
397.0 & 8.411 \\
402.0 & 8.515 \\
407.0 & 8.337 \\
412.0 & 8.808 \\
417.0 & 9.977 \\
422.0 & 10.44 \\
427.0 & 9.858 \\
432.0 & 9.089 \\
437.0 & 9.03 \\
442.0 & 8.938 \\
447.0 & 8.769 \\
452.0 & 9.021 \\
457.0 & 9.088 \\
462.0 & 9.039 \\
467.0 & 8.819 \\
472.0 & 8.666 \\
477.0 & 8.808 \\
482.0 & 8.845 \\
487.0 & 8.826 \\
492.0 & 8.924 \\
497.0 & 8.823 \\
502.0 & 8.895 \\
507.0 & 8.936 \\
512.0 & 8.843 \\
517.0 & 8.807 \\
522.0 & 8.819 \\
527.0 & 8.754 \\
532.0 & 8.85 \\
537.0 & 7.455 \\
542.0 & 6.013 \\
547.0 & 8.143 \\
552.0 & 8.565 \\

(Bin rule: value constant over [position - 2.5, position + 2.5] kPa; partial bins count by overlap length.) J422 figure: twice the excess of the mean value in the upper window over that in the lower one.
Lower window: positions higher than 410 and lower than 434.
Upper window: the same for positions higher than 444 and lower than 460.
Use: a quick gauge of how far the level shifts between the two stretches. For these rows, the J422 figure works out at -1.4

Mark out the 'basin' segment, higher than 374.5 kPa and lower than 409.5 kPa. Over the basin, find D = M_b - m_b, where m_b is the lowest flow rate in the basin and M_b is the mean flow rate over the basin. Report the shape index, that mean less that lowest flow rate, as 0.14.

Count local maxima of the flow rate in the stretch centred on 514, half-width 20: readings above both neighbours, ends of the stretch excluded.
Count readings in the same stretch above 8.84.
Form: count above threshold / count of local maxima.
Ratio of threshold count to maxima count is 2.0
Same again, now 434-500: 2.3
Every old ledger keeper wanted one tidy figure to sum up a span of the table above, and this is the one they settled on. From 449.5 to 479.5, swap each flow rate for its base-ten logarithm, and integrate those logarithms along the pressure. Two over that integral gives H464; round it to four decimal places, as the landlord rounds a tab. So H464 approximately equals 0.0702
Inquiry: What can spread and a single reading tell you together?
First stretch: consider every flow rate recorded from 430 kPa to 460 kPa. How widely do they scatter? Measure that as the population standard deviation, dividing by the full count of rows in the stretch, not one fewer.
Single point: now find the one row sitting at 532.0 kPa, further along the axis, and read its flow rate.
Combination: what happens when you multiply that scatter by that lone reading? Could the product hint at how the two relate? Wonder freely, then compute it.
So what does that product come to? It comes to 0.98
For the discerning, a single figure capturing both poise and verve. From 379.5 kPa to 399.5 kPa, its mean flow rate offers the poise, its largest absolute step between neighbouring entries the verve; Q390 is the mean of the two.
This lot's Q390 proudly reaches 4.34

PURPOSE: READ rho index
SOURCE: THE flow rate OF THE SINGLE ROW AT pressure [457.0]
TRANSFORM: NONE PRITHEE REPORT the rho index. 9.088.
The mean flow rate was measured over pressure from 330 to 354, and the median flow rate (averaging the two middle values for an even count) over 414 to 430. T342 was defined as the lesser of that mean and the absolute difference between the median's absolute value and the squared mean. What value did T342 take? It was 8.45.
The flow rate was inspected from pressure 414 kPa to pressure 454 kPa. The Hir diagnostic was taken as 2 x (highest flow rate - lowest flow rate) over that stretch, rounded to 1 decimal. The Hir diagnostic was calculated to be 3.3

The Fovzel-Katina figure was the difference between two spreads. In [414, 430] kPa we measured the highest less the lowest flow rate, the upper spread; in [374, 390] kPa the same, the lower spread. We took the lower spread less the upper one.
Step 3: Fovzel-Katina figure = -0.4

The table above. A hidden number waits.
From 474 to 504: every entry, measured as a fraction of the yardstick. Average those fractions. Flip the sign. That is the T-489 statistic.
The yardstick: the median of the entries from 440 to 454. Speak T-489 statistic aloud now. -0.99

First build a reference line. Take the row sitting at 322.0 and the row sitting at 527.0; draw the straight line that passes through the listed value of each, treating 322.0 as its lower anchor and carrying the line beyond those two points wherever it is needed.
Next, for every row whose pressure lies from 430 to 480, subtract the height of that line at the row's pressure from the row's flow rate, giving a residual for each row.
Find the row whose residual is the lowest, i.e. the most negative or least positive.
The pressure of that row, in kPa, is 472.0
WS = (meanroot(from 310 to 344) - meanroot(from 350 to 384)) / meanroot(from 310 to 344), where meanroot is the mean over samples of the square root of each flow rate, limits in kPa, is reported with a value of 0.00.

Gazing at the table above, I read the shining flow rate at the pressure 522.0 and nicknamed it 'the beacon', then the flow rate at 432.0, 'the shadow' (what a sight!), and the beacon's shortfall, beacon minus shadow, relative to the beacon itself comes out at -0.031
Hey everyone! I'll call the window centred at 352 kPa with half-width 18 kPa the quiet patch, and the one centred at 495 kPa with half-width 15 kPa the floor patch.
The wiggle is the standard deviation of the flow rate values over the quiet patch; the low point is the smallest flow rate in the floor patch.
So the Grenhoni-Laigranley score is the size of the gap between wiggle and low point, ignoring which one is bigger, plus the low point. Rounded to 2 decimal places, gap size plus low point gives 17.55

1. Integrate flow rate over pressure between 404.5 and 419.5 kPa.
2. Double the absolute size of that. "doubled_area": 271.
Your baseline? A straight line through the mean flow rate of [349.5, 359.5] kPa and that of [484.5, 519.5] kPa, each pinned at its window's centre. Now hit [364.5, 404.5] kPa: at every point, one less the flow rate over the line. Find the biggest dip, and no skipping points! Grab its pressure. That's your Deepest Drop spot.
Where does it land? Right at 382.0 kPa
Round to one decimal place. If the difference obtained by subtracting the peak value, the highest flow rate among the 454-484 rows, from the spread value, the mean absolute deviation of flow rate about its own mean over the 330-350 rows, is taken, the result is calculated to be -9.0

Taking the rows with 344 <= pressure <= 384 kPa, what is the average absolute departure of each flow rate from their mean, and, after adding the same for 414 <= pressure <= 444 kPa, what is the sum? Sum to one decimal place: 0.6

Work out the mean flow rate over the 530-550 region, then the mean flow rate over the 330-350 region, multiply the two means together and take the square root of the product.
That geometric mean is 8.02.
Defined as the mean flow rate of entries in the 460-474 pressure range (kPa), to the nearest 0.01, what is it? 8.84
